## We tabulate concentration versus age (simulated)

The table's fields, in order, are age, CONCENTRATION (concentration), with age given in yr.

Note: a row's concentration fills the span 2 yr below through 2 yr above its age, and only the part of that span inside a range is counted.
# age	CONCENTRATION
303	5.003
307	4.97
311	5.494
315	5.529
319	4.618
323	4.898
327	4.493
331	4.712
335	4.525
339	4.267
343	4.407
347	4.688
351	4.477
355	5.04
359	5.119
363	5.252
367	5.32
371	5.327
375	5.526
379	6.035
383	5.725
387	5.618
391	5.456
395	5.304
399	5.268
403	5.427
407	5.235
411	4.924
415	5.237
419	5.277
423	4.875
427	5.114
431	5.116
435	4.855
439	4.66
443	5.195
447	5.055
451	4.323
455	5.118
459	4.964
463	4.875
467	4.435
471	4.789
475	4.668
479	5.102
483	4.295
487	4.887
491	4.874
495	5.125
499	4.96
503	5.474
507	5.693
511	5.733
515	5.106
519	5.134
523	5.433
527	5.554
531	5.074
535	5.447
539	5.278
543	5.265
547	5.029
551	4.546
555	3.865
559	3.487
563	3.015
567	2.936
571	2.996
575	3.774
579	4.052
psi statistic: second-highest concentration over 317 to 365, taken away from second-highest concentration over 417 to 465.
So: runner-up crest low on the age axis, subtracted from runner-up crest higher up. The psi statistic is 0.1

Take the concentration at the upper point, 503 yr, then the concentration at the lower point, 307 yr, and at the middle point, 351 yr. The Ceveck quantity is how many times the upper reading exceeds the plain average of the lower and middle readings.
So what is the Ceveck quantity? 1.16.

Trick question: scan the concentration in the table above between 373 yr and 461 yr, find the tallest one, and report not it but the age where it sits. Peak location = 379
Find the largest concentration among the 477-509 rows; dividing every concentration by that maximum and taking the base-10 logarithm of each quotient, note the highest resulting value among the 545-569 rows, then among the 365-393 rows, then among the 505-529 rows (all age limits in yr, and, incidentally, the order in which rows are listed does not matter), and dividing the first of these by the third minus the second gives 2.4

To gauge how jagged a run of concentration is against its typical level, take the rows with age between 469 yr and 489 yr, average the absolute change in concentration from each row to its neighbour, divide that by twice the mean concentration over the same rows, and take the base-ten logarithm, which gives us -1.3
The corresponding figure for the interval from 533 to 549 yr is -1.9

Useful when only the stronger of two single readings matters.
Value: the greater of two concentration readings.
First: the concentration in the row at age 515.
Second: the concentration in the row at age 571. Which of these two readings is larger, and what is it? 5.1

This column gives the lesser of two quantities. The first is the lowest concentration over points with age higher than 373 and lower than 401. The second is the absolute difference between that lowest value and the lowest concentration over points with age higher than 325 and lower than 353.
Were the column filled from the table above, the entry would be 1.0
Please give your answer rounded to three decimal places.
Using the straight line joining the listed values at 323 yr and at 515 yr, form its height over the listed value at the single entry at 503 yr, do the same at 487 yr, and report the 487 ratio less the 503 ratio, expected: 0.108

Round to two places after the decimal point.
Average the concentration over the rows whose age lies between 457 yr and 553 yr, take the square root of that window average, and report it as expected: 2.25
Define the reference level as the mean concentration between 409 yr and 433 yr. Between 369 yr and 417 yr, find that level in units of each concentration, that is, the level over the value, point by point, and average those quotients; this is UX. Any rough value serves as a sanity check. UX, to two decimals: 0.94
